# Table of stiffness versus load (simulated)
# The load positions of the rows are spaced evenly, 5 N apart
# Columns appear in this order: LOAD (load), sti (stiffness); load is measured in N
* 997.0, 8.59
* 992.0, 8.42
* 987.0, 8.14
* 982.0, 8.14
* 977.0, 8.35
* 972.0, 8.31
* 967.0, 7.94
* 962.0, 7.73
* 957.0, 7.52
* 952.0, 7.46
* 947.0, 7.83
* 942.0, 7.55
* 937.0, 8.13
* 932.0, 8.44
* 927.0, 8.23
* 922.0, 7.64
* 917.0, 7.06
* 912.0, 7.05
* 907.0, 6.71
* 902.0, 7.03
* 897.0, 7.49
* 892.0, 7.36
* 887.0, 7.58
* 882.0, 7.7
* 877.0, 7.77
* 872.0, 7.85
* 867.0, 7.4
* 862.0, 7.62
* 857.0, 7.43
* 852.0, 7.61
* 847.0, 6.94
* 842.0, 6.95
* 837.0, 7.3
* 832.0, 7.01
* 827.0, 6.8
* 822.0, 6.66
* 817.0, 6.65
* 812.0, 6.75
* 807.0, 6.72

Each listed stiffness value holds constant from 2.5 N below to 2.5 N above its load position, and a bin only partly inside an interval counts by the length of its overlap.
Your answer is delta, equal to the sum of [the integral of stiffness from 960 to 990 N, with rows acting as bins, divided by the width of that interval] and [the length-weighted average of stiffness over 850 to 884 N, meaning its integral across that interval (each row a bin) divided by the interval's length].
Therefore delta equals 15.7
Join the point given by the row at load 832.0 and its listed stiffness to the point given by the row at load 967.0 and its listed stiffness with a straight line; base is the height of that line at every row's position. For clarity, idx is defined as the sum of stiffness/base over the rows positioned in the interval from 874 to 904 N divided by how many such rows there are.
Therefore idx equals 1.01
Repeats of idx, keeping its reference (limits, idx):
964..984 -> 1.02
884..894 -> 1.01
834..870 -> 1.02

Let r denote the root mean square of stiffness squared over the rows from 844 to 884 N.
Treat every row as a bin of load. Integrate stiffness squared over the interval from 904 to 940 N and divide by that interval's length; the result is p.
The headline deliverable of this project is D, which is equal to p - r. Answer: 1.1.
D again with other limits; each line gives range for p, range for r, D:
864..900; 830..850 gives 7.8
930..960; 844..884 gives 4.1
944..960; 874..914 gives 3.7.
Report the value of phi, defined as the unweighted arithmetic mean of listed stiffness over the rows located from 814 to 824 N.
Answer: 6.7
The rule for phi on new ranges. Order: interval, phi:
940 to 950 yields 7.7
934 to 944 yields 7.8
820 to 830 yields 6.7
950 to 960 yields 7.5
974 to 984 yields 8.2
